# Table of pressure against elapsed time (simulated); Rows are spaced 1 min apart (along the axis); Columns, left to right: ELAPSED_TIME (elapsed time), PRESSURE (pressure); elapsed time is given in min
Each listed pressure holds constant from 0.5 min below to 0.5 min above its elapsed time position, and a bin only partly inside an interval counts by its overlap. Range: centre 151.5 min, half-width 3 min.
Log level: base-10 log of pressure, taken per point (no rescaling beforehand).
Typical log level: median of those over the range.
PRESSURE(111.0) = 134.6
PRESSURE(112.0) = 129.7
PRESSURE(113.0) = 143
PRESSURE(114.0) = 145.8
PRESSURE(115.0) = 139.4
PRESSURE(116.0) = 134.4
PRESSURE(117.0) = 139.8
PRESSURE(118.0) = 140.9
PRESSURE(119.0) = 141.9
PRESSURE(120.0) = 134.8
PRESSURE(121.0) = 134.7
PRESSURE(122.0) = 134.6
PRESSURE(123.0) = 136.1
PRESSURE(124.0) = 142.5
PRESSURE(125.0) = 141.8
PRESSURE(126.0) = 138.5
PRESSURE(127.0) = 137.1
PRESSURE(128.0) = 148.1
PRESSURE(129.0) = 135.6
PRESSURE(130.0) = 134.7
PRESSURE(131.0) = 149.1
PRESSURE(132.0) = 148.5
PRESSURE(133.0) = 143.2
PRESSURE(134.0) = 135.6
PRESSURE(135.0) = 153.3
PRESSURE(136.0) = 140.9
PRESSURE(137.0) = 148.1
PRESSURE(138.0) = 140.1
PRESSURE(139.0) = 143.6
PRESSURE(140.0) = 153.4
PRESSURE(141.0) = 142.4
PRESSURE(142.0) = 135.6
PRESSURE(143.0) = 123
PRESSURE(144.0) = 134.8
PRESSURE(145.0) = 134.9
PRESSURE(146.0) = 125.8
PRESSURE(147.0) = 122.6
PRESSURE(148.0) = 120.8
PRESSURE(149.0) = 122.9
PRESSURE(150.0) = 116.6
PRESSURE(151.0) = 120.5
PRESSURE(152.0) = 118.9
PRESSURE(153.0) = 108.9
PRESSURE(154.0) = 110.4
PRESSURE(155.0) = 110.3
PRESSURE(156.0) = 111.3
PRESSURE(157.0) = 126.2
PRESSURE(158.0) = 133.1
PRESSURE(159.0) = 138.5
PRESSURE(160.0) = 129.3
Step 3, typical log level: 2.07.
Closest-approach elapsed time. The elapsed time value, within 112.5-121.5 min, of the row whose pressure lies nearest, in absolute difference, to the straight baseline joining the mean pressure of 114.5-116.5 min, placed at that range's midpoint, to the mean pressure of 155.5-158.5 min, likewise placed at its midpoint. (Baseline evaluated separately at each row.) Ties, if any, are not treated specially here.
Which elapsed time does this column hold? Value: 121.0 min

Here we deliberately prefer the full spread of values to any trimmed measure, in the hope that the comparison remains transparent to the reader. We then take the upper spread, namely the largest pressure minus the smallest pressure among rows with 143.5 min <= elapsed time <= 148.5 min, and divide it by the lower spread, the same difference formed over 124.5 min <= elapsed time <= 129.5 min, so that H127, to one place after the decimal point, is 1.1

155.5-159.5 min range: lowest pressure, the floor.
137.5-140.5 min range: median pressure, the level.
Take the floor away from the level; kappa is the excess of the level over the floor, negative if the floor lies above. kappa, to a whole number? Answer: 32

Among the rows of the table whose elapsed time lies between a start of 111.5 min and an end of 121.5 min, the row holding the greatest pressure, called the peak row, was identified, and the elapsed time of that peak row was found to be 114.0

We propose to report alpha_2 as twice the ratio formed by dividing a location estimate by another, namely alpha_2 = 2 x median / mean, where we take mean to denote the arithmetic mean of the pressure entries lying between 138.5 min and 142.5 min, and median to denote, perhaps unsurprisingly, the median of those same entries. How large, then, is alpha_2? 1.99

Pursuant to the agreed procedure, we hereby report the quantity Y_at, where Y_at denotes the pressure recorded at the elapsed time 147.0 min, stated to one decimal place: 122.6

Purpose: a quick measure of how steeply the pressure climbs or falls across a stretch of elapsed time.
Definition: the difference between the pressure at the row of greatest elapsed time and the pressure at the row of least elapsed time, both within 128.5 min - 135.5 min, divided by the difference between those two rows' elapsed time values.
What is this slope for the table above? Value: 3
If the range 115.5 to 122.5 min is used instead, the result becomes 0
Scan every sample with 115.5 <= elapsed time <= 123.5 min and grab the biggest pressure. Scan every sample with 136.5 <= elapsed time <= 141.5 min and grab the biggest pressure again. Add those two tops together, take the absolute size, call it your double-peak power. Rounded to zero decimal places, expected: 295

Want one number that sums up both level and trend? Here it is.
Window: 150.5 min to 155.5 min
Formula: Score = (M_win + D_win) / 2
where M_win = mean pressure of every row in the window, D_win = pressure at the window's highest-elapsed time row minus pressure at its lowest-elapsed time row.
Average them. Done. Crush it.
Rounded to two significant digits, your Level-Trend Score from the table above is 52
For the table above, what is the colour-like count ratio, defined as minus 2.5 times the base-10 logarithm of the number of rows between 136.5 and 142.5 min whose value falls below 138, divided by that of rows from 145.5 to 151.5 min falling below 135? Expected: 1.9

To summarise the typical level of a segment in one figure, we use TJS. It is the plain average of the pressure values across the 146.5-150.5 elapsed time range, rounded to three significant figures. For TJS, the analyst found 121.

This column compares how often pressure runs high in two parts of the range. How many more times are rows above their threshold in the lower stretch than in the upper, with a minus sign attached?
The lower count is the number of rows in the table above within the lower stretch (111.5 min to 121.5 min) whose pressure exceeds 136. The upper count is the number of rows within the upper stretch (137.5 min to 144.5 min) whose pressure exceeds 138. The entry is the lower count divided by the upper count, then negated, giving -1.5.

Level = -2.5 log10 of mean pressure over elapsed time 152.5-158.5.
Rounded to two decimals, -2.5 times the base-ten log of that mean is -5.17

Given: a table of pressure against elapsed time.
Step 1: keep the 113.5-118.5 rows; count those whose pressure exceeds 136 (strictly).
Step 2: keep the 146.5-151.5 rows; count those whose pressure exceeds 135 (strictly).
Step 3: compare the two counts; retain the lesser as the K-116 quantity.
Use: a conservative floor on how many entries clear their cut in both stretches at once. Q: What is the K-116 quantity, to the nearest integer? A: 0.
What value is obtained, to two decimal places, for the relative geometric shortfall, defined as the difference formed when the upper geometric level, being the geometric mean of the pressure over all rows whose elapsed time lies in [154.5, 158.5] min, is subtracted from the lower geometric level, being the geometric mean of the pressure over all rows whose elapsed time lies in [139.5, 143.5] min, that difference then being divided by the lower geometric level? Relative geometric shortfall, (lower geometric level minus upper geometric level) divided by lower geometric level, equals 0.13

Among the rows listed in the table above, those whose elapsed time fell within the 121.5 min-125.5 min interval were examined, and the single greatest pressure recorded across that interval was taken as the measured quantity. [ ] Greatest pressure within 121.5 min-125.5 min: 142.5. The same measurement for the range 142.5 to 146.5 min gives 134.9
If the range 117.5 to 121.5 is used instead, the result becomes 141.9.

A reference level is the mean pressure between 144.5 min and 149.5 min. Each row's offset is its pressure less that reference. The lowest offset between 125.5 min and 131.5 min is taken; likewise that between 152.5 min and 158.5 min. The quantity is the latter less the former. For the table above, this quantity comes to -25.8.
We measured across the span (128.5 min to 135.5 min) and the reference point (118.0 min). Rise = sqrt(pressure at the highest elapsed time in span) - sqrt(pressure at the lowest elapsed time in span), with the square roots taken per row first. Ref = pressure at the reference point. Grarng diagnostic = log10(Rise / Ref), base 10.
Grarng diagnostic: -2.28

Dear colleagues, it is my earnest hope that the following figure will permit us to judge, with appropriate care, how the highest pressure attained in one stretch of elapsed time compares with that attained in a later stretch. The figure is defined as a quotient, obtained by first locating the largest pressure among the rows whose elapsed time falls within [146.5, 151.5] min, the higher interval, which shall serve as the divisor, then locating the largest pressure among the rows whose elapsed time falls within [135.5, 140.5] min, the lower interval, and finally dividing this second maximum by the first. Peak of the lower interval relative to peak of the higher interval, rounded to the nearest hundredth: 1.25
